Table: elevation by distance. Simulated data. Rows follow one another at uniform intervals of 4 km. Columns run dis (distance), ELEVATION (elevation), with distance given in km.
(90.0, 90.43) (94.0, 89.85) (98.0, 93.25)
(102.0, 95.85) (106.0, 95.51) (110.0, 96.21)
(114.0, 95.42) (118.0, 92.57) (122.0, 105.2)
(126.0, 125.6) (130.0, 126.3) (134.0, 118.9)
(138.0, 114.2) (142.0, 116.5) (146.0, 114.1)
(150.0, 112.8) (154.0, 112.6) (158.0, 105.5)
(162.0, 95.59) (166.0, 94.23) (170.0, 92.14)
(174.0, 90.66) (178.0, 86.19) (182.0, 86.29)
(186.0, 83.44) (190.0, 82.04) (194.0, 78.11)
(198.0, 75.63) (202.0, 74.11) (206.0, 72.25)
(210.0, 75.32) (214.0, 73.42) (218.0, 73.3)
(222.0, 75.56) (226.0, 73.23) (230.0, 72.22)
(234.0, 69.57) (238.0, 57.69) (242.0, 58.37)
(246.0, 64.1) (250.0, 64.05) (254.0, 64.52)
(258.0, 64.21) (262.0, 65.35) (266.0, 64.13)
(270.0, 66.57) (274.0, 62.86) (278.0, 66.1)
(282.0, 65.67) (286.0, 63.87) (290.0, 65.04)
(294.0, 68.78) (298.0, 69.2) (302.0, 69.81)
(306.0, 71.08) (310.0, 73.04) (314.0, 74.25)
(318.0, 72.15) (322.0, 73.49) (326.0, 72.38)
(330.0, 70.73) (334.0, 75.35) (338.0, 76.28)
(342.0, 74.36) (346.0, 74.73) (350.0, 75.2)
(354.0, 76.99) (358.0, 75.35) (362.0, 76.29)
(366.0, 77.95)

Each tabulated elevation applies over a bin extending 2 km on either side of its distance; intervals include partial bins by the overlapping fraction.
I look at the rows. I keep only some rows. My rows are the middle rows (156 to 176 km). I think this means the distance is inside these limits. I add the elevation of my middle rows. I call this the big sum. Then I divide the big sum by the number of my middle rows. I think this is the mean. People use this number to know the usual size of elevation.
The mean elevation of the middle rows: 96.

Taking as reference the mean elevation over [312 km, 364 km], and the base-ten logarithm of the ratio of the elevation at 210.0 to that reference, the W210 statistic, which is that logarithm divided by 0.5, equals 0.010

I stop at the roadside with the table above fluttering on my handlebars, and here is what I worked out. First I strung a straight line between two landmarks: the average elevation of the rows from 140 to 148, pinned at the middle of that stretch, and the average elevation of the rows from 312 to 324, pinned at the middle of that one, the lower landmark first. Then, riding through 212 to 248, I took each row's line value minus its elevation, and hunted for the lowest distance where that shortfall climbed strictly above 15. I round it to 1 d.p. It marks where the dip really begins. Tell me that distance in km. 214.0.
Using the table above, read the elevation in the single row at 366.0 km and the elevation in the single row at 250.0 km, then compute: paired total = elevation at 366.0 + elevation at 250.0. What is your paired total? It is 142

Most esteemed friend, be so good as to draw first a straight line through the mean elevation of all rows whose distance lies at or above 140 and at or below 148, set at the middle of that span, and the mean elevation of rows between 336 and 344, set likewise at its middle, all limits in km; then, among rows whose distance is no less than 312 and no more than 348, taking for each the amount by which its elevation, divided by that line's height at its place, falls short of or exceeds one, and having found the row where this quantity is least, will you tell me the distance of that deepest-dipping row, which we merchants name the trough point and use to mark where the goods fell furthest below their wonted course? 318.0 km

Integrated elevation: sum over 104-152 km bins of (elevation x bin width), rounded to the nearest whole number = 5253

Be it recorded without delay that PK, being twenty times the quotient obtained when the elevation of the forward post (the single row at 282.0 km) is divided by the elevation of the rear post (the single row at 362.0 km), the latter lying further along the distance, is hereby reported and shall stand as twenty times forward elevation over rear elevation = 17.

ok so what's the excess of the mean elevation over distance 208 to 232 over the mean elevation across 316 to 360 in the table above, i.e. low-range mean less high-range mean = 0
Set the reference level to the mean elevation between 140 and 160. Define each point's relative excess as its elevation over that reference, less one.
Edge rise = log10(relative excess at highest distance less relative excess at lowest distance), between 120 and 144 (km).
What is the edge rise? -1.0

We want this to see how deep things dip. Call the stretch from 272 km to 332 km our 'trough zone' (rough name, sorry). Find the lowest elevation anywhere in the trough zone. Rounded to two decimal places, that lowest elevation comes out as 62.86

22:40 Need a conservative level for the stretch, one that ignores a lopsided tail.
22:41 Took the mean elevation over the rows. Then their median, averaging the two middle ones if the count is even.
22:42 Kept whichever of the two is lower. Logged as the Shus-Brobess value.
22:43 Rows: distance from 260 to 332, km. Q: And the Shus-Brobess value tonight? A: 69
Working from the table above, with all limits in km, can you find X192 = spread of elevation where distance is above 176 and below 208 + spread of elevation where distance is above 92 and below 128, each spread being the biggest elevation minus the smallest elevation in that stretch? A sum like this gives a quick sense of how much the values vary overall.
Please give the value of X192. 50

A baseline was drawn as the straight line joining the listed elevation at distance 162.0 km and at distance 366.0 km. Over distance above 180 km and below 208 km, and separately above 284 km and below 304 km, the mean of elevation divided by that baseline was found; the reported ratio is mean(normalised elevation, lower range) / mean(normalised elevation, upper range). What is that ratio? 1.06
